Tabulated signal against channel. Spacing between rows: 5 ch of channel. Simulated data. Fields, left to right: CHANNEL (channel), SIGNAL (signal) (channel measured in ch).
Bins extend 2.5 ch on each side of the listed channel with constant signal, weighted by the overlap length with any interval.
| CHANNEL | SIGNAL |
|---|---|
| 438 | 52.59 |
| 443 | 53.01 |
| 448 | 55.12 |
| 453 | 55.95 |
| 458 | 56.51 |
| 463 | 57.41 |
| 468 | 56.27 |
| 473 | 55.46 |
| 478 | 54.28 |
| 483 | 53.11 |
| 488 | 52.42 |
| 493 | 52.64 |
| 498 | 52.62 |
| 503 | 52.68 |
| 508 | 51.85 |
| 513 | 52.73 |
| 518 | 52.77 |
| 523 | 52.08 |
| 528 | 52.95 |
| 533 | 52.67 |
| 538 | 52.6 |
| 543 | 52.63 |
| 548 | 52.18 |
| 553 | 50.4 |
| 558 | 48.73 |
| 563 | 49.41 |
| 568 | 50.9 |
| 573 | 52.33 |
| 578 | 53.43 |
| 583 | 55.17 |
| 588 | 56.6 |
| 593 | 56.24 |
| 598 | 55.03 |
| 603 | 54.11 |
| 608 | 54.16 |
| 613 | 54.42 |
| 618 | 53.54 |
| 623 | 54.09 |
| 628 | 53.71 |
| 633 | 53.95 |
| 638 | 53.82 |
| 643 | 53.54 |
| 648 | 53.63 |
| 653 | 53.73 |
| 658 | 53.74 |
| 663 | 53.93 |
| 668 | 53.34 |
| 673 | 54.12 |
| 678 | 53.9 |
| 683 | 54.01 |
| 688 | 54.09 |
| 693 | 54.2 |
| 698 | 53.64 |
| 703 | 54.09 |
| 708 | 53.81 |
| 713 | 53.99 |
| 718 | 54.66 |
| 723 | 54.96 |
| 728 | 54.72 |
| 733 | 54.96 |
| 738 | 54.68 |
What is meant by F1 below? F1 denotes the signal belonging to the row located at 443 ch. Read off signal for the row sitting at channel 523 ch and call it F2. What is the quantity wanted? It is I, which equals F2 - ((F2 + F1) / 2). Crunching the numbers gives -0.5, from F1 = 53.01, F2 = 52.08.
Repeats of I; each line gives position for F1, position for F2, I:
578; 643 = 0.1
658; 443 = -0.4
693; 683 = -0.1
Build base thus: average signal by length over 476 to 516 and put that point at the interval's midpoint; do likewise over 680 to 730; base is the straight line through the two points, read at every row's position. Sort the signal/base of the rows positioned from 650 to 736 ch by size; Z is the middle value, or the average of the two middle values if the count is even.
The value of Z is 0.999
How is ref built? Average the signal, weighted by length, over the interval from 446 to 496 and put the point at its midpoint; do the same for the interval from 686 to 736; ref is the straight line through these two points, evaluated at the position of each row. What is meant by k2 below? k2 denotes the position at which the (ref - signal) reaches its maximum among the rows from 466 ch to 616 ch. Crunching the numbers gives 558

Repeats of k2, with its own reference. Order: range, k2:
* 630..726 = 668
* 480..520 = 508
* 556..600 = 558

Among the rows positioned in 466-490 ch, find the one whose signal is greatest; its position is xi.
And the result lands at 468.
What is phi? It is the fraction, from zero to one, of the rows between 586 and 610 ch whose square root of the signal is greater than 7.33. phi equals 1.00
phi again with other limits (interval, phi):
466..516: 0.30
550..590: 0.25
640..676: 0.57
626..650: 0.40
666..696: 0.83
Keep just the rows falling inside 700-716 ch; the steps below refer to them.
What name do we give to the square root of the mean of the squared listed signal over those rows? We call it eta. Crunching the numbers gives 54.0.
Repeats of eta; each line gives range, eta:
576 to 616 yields 54.9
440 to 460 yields 55.2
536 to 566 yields 51.0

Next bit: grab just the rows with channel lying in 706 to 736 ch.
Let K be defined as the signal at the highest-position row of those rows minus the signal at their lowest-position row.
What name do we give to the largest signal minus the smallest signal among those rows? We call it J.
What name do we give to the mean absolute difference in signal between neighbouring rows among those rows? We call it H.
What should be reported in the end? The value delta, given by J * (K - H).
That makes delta 1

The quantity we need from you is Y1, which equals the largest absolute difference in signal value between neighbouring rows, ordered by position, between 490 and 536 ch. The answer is 0.88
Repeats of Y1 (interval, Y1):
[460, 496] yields 1.18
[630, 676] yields 0.78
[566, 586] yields 1.74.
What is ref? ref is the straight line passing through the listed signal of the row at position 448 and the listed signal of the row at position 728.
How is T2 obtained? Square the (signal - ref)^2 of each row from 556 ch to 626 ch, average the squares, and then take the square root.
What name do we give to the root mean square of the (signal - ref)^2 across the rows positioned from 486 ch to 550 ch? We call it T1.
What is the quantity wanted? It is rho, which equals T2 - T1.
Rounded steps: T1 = 6.5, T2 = 14.1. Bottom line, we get 8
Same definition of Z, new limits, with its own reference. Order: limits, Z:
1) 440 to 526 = 1.008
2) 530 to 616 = 0.993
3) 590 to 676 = 1.001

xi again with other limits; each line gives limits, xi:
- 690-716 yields 693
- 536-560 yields 543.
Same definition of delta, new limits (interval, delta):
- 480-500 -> -1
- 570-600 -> 7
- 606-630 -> -1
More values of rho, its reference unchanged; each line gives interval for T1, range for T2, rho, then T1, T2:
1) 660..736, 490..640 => 10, 0.8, 11.2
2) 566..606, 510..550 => 0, 6.4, 6.1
